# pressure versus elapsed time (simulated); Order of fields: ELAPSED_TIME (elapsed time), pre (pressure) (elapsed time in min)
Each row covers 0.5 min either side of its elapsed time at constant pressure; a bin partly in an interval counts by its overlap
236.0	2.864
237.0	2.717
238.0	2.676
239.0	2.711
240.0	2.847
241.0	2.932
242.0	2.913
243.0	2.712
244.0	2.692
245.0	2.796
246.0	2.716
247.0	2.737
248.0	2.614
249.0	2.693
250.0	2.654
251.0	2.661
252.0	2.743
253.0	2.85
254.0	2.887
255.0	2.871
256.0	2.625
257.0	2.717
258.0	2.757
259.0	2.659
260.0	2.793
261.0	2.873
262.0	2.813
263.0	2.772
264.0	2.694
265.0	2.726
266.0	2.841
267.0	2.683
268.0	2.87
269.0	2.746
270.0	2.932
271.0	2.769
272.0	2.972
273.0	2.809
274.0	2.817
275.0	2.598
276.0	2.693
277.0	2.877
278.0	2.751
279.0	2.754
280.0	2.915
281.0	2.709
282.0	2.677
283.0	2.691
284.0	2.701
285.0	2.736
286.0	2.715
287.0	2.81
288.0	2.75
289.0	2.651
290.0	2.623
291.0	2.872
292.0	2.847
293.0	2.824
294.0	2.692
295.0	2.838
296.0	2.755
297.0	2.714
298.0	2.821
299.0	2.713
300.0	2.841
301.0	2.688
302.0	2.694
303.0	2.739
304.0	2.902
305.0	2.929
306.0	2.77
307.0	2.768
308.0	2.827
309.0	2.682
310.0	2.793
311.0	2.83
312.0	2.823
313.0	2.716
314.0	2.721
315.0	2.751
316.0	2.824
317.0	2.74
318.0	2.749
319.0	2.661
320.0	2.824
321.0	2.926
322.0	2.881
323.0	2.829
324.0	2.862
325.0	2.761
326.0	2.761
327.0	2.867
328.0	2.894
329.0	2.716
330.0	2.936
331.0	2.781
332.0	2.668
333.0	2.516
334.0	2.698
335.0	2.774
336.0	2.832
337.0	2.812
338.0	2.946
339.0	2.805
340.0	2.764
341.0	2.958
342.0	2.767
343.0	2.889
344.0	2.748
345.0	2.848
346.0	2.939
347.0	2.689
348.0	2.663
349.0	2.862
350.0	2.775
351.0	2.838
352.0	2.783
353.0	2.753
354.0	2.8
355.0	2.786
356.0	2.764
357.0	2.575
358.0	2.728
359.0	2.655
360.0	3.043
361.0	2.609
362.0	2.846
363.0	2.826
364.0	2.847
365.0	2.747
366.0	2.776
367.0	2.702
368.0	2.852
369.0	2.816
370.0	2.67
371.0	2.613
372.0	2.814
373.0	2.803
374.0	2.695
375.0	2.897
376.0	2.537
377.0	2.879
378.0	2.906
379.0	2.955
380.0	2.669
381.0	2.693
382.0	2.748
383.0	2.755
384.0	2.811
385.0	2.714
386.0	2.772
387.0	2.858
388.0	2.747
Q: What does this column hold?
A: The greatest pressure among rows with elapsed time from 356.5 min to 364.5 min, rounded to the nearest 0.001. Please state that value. 3.043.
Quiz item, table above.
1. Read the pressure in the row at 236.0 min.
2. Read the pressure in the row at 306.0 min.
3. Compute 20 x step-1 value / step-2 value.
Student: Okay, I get 20.7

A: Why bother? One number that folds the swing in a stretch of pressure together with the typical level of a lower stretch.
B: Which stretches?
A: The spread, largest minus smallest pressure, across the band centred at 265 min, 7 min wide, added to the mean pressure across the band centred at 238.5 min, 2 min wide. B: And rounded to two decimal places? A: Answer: 2.88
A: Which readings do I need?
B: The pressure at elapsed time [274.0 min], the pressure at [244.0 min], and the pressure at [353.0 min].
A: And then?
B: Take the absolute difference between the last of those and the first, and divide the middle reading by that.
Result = 42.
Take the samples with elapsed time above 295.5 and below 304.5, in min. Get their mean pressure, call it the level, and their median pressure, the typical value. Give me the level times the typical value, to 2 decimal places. 7.57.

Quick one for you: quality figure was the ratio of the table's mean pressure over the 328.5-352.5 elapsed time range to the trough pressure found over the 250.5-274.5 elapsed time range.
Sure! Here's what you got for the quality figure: 1.064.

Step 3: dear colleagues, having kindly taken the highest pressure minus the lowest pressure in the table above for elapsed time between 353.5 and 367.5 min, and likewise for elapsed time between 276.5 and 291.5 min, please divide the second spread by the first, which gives 0.6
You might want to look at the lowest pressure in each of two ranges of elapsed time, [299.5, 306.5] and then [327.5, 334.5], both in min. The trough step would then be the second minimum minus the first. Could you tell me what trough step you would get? -0.17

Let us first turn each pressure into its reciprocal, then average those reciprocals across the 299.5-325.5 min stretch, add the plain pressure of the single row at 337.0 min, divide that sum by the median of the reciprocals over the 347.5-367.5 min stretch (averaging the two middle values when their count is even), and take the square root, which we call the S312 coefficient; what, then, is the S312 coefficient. 2.97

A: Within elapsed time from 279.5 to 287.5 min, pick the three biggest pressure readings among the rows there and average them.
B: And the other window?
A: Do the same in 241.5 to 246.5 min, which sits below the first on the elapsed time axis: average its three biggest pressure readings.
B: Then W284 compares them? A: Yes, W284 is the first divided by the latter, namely 1.00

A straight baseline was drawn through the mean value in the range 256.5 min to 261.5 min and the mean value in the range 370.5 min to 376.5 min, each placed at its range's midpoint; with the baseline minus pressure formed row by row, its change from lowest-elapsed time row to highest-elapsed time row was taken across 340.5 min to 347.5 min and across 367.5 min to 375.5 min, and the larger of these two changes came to 0.27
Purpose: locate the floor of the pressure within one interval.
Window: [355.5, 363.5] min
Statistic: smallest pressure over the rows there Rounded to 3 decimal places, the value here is 2.575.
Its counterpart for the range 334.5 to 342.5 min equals 2.764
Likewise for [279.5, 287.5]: 2.677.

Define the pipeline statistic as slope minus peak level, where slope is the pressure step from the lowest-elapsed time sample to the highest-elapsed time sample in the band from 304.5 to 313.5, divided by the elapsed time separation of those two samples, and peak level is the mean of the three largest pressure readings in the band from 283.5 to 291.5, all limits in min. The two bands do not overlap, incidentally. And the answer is -2.84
